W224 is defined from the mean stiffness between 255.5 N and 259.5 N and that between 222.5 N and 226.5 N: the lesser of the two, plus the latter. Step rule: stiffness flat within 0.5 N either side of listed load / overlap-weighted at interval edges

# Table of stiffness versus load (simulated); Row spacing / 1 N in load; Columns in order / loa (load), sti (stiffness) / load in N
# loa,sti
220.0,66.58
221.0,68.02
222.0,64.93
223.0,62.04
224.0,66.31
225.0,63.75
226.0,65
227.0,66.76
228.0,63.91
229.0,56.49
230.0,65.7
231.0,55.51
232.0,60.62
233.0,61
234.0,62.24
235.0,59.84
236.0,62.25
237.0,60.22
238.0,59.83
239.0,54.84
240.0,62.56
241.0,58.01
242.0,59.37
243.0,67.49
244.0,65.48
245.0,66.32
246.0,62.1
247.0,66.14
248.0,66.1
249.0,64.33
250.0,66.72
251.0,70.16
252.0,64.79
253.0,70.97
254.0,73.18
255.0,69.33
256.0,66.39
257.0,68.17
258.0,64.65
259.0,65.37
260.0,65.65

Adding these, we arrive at 129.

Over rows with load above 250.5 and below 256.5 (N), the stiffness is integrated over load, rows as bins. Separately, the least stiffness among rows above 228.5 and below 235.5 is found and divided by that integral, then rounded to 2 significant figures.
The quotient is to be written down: 0.13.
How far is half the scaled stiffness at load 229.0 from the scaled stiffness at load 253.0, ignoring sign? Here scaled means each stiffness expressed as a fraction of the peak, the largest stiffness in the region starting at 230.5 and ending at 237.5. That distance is 0.686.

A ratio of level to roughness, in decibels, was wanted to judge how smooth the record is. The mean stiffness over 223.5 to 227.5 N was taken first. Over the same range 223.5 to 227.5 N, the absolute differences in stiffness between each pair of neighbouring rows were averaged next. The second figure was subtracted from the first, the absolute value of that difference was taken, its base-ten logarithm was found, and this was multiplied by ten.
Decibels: 18.0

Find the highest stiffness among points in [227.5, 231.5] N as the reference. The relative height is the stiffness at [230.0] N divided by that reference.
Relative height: 1.00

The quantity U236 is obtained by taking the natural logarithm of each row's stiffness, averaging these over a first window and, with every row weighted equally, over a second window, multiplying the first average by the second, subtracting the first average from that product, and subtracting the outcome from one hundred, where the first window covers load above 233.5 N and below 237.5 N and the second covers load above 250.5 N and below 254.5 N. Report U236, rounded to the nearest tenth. 86.7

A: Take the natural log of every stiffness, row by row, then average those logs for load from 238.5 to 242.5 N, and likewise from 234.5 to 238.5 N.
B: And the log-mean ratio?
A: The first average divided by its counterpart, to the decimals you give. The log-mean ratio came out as 0.99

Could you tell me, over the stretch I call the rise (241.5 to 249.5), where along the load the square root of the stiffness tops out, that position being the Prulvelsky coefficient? 243.0 N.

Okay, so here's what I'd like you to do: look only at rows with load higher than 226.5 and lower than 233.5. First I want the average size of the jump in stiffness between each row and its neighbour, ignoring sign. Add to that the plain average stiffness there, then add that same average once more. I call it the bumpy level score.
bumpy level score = 129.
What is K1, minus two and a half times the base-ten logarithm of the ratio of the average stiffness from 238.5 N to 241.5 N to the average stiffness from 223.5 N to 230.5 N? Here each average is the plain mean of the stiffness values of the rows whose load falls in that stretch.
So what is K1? 0.10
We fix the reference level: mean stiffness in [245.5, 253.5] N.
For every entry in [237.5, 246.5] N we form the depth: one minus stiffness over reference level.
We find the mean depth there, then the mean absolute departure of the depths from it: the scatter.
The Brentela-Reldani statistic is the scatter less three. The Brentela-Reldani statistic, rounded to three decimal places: -2.950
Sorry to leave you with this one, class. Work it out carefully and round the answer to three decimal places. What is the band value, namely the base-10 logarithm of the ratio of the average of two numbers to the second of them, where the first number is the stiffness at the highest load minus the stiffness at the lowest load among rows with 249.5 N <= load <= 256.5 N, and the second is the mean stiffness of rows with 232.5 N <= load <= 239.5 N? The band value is -0.303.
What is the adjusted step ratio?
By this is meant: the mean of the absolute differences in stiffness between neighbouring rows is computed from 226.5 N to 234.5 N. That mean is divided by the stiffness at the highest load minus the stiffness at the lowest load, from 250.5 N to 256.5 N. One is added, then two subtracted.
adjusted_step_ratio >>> -2.4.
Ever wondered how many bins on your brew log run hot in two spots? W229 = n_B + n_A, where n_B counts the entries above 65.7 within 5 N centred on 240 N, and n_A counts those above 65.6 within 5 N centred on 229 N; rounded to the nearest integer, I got 2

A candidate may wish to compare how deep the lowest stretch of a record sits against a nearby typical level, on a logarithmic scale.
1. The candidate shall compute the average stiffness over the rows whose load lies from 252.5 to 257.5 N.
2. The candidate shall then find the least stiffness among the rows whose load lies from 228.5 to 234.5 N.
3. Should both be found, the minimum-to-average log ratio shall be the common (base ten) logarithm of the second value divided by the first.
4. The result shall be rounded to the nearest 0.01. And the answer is -0.10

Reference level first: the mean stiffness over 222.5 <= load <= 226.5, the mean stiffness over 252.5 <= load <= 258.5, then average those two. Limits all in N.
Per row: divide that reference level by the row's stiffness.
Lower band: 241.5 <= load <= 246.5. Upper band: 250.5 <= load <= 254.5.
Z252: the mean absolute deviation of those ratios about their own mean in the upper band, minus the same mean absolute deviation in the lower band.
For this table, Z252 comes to -0.010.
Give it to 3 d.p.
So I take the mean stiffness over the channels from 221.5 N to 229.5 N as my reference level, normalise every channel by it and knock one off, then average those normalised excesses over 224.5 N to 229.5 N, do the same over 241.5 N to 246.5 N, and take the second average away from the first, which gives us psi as -0.015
